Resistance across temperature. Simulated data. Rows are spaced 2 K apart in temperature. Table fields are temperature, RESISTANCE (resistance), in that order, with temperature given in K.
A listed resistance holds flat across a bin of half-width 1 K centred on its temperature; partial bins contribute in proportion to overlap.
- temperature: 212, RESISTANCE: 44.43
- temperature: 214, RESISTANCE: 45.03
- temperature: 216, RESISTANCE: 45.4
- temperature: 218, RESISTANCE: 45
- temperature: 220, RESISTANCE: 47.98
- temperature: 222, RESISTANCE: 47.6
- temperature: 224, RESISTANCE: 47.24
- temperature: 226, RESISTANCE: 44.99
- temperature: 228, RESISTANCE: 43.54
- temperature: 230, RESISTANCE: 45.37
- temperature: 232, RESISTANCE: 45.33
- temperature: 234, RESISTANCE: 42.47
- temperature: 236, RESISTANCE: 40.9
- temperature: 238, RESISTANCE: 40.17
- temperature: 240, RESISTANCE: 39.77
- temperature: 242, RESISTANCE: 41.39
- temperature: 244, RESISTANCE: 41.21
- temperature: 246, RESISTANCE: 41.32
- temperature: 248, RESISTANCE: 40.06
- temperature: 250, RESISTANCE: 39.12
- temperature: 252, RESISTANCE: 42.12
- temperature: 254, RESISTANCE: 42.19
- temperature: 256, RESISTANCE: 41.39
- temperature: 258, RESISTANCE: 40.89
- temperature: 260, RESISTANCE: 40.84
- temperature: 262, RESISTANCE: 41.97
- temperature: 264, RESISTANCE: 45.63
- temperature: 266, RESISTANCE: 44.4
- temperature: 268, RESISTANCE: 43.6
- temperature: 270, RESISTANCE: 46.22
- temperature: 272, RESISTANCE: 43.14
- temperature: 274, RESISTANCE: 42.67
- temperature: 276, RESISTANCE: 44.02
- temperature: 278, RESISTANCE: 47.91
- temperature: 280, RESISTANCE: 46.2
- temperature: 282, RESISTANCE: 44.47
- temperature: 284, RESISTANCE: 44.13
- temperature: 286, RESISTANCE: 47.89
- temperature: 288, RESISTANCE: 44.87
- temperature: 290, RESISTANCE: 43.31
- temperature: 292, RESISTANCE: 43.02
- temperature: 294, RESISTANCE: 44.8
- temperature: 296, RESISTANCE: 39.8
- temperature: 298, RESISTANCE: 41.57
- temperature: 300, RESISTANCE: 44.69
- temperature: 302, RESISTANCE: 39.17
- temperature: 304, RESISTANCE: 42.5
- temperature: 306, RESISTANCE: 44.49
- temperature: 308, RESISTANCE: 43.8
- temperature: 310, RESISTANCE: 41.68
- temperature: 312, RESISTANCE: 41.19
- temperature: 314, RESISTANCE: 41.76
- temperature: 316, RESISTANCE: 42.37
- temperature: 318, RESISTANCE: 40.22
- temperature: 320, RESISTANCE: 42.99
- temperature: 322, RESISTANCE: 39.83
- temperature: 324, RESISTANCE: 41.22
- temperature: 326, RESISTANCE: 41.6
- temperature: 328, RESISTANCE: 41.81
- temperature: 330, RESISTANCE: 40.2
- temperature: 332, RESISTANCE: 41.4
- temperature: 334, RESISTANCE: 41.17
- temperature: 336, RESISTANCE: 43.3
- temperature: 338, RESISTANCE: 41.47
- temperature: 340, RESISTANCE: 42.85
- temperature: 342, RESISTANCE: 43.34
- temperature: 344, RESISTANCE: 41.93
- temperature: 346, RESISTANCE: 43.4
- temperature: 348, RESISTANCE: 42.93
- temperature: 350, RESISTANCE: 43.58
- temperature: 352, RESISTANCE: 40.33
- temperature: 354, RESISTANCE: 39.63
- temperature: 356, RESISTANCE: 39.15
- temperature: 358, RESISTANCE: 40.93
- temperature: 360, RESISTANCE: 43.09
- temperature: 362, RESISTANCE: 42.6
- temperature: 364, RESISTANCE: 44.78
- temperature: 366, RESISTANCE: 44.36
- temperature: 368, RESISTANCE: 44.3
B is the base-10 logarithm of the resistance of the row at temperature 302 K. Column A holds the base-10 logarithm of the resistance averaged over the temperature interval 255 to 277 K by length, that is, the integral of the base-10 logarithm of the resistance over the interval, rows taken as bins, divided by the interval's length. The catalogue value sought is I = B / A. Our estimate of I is 0.97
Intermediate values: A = 1.63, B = 1.59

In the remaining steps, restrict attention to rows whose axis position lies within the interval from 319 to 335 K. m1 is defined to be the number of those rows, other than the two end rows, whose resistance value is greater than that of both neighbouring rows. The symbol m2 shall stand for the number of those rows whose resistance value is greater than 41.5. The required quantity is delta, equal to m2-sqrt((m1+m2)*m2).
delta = -0.9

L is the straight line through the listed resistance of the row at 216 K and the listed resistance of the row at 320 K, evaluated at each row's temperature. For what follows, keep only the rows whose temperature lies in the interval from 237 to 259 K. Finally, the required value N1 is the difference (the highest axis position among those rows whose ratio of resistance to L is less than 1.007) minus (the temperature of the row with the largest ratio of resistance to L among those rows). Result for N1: 4 K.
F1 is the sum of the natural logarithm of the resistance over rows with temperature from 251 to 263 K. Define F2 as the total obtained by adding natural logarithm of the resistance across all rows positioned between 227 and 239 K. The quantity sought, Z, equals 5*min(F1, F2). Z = 112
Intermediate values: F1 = 22.4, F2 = 22.6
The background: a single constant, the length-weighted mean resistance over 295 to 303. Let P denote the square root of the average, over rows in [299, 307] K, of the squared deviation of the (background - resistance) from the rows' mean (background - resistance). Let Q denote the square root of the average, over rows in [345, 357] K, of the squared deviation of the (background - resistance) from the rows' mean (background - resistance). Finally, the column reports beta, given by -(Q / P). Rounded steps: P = 2.2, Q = 1.8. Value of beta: -0.83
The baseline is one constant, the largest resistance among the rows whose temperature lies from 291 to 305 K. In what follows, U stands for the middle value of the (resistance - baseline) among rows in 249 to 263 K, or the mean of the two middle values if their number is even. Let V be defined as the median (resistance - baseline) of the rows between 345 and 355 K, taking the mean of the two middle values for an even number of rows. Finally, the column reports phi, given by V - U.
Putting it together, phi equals 2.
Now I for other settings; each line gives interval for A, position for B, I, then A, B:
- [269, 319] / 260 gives 0.98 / 1.64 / 1.61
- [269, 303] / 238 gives 0.98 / 1.64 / 1.60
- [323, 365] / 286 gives 1.04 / 1.62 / 1.68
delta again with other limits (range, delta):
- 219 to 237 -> -0.5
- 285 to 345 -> -4.1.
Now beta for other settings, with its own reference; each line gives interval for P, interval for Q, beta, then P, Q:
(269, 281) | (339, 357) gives -0.87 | 1.9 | 1.6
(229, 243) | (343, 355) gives -0.70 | 2.1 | 1.5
